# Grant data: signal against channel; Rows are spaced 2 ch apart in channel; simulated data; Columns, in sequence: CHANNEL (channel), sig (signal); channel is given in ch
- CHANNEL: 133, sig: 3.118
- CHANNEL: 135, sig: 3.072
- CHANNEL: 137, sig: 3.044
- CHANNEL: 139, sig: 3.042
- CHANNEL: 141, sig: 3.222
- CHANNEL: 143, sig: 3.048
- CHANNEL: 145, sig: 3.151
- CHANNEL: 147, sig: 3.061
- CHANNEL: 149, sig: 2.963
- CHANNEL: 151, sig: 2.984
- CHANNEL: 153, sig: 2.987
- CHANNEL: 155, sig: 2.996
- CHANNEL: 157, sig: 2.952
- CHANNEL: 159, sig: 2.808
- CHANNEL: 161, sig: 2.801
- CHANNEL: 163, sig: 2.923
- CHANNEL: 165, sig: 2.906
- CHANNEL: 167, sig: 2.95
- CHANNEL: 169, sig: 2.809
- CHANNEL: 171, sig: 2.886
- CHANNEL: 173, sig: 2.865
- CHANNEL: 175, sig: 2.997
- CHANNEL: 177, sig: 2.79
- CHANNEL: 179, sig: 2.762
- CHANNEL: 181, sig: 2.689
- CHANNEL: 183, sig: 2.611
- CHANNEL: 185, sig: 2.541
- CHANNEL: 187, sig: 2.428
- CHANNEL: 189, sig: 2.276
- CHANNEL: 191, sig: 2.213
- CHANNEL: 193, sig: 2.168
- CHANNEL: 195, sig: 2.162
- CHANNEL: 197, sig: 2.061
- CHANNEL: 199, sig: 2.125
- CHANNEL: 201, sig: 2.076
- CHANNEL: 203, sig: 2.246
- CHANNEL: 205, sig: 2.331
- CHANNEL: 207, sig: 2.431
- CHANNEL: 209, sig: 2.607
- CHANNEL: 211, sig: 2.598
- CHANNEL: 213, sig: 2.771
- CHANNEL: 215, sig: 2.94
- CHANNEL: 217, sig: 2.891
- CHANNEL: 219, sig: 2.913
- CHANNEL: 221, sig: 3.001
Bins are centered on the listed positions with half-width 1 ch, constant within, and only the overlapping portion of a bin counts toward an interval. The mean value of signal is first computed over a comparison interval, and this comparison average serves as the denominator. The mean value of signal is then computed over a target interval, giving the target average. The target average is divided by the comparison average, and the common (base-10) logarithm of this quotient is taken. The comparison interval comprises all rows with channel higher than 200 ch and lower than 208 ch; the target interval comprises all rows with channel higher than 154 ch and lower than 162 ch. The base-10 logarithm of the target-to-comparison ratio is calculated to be 0.10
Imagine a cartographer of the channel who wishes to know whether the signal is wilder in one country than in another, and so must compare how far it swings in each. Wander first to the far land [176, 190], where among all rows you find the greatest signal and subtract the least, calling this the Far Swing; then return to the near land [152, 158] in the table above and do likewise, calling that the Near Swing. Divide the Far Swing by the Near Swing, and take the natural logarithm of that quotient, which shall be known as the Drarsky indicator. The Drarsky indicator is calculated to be 2.5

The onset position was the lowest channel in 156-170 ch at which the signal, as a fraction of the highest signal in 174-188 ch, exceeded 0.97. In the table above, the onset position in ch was 157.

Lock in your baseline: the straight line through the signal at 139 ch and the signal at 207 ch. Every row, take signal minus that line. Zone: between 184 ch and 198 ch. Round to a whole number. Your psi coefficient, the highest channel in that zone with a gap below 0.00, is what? 197 ch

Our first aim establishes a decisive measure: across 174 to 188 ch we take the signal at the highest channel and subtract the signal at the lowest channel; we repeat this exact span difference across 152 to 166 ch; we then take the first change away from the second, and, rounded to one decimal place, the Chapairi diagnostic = 0.5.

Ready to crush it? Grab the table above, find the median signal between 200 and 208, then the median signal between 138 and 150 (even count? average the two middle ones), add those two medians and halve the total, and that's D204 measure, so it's 2.67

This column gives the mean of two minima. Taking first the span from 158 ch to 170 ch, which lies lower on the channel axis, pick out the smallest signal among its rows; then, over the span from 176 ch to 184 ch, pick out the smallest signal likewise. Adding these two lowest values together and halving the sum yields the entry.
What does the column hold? 2.71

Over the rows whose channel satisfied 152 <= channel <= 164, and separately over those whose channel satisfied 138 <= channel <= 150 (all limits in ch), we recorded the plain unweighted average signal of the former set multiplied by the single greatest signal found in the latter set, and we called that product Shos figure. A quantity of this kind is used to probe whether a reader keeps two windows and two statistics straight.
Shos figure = 9.4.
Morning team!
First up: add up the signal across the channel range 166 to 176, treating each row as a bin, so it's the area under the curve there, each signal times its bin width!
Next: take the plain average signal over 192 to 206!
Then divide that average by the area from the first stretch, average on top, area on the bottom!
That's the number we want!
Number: 0.075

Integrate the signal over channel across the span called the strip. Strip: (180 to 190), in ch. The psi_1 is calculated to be 25.1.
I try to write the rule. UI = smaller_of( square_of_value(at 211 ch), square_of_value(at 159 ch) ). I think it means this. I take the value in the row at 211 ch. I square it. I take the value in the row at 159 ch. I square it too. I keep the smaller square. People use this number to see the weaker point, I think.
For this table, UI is 6.7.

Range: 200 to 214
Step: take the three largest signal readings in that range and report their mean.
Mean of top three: 2.7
